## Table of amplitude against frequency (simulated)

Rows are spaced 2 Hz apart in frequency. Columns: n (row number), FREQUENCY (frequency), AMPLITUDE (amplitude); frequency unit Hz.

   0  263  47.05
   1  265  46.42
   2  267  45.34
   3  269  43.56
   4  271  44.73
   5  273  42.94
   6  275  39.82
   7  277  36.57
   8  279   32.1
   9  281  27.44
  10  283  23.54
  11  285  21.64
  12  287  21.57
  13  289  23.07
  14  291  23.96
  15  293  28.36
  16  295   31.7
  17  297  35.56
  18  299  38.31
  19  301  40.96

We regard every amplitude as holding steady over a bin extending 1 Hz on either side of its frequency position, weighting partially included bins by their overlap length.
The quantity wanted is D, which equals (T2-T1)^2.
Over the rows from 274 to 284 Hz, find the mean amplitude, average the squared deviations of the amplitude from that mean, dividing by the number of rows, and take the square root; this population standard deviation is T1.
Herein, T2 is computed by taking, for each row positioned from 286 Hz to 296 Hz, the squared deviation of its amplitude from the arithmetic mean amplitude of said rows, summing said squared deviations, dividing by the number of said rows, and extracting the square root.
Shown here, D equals 4.7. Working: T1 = 5.9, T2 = 3.7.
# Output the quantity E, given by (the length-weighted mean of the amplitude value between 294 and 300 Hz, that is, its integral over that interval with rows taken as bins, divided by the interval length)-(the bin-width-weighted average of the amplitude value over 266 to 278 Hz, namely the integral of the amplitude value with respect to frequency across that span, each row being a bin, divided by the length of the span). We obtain -7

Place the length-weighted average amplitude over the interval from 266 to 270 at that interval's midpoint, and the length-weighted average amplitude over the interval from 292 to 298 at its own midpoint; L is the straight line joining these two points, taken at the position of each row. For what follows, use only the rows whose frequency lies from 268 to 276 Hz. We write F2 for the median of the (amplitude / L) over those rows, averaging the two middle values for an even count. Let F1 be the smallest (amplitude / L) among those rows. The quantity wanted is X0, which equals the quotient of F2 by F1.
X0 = 1.04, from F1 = 0.97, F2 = 1.00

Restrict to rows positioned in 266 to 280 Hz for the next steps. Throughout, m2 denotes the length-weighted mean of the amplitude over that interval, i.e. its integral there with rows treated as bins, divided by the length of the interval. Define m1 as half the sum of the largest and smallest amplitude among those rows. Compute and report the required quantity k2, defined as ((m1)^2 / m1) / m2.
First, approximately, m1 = 39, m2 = 41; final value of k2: 0.95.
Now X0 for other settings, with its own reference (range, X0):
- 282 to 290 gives 1.04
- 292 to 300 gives 1.24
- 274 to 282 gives 1.21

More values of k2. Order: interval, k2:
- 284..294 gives 1.05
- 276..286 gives 1.03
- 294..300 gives 0.99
